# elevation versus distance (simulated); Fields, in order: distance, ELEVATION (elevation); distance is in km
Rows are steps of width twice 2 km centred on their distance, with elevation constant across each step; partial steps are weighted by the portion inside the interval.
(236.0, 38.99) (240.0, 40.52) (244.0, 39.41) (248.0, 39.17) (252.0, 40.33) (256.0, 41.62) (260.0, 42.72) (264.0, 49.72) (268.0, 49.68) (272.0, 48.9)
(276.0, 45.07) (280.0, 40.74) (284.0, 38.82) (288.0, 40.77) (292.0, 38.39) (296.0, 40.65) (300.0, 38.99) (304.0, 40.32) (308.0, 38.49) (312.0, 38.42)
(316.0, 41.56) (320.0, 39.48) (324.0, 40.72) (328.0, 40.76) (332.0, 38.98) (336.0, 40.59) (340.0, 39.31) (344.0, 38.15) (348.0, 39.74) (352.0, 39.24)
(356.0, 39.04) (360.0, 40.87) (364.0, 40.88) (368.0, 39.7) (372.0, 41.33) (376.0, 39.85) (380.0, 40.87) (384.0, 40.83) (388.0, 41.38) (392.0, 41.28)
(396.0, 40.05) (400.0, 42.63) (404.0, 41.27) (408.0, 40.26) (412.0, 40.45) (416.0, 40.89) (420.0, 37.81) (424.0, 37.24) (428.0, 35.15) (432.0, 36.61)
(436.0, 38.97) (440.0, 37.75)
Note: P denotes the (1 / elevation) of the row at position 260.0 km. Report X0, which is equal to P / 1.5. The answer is 0.0156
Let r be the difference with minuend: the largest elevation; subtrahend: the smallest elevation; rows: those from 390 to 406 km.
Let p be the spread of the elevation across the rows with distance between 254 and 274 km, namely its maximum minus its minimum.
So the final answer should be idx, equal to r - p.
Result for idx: -6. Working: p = 8.1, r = 3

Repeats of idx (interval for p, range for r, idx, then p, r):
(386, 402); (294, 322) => 1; 2.6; 3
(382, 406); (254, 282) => 6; 2.6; 9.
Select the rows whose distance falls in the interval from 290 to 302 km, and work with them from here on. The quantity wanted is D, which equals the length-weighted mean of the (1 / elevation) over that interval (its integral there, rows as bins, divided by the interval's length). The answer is 0.0254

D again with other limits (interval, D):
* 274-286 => 0.0242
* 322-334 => 0.0249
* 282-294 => 0.0254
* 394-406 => 0.0242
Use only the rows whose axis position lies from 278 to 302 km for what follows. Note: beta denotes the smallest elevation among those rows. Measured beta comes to 38.39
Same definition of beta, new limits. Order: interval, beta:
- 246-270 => 39.17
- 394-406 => 40.05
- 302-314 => 38.42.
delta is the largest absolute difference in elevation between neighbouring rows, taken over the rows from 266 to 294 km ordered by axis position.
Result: 4.3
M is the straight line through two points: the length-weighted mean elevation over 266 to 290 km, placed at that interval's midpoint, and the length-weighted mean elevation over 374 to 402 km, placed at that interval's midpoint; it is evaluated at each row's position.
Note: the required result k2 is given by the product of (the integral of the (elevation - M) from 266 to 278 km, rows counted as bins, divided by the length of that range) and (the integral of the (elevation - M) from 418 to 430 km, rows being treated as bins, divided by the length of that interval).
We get -12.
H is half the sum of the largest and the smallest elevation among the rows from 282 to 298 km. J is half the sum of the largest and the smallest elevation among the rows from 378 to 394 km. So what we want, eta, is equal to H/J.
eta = 0.96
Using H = 39.6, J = 41.1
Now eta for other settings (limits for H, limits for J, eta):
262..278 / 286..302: 1.20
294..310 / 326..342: 0.99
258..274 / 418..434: 1.27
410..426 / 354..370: 0.98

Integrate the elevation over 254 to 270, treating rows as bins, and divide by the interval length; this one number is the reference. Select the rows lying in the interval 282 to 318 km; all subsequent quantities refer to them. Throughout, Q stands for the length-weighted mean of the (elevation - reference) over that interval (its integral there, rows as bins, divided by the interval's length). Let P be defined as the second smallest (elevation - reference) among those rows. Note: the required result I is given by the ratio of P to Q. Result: 1.19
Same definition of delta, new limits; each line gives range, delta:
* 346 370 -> 1.8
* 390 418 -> 2.6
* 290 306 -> 2.3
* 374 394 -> 1.0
